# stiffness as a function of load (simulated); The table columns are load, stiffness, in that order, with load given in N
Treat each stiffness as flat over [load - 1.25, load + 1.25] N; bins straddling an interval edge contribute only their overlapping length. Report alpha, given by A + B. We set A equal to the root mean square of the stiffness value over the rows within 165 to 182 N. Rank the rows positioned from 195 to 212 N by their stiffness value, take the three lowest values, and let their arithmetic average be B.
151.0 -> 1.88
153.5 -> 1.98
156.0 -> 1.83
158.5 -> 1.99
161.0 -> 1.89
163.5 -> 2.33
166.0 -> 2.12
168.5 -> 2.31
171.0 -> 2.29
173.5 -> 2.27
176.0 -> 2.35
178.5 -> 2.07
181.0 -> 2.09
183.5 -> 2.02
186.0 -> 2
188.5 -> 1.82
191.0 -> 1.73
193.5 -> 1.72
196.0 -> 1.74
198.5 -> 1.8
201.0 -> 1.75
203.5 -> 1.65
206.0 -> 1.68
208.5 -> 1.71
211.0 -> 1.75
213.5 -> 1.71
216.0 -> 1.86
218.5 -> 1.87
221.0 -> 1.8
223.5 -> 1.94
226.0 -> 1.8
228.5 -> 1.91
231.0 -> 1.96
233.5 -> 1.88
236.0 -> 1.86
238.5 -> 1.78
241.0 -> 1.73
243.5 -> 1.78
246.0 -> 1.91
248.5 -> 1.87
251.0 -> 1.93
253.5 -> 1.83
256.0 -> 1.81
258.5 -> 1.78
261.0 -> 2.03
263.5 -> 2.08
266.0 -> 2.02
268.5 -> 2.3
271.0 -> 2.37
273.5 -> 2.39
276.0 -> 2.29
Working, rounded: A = 2.22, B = 1.68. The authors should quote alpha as 3.90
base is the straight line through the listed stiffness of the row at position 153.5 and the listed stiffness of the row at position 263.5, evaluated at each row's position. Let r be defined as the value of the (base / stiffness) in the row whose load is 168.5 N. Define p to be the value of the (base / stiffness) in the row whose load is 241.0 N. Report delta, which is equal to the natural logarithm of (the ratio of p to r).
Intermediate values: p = 1.19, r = 0.86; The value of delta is 0.32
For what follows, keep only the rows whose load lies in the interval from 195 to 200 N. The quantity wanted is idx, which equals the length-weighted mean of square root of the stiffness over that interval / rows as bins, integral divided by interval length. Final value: 1.33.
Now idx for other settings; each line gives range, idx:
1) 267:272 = 1.52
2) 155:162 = 1.38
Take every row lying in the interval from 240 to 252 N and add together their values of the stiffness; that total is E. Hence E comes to 9.2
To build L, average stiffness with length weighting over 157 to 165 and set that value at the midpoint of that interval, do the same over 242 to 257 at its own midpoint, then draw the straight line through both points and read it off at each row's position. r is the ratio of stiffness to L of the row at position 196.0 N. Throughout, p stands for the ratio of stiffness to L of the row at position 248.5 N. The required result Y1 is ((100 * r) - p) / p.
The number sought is 86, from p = 1.01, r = 0.88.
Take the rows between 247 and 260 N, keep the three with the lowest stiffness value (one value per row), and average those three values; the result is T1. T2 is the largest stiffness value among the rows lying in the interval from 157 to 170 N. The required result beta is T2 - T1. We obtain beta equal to 0.5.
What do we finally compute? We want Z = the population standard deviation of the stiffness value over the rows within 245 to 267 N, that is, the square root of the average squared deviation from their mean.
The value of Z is 0.10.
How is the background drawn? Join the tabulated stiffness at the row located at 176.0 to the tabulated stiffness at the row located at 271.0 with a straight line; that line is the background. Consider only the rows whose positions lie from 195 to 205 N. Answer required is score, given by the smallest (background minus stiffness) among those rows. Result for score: 0.55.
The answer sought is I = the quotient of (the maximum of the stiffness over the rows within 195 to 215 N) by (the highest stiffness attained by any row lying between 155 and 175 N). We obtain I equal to 0.77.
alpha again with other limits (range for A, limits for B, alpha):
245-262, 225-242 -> 3.65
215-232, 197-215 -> 3.56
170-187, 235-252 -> 3.92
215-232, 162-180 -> 4.03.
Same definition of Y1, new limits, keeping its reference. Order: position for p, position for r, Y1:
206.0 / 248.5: 116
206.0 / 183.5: 116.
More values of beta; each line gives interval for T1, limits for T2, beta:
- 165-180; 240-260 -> -0.2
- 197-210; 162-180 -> 0.7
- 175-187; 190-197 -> -0.3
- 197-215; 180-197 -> 0.4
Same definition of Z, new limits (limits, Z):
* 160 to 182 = 0.15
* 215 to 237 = 0.05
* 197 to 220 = 0.07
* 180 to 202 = 0.14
